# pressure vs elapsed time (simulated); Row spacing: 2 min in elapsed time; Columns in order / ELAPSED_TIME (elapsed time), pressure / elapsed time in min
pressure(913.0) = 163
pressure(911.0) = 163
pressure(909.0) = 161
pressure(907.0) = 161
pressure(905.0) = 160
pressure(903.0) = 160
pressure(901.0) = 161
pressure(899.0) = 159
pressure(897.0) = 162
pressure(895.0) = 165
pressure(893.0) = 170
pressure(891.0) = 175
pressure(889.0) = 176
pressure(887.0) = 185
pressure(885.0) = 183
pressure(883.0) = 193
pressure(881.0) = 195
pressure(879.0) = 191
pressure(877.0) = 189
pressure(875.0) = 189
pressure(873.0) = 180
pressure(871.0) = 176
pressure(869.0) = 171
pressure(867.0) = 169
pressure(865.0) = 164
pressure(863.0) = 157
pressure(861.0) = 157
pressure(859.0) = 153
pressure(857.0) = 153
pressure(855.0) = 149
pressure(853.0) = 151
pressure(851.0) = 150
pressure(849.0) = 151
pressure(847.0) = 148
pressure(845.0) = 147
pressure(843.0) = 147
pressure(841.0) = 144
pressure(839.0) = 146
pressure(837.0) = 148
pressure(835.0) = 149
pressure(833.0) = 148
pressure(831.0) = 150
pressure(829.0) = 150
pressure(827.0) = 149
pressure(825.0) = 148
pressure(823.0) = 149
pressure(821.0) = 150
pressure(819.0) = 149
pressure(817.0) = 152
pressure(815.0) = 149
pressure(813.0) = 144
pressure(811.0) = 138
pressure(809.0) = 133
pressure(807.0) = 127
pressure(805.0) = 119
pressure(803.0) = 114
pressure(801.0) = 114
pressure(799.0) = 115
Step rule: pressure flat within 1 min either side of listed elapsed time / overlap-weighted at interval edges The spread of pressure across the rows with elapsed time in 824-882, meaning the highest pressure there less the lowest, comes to 51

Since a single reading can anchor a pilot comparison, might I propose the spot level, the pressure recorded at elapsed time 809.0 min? 133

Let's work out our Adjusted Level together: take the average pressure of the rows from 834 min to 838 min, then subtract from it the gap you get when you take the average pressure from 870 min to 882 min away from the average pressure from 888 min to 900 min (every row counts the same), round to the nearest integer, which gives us 167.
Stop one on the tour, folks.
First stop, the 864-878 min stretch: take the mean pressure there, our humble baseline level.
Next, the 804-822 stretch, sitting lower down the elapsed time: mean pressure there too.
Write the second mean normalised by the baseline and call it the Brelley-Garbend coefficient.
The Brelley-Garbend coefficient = 0.79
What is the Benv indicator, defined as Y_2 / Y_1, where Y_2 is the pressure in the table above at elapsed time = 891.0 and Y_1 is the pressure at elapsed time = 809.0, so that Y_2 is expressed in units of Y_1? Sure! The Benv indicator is 1.32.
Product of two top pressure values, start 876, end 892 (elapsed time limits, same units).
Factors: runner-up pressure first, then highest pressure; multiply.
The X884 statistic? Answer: 37635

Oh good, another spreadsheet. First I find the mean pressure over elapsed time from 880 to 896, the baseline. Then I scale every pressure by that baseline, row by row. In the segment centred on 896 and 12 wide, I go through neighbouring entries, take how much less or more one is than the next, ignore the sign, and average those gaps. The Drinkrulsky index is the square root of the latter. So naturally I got 0.14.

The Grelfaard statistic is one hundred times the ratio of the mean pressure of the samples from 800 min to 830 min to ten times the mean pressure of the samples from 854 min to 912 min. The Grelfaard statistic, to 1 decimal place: 8.2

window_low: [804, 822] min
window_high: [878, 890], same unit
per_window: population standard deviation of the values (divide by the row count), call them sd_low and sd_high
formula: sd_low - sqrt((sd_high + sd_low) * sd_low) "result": -2.9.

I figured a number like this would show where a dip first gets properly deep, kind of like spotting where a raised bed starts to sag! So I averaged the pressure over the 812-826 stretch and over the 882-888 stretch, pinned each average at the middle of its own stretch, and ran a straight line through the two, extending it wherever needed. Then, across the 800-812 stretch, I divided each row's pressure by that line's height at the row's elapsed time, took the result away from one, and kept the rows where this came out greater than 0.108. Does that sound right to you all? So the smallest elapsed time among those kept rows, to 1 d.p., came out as 801.0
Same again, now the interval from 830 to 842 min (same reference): 841.0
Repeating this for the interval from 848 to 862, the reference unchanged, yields 855.0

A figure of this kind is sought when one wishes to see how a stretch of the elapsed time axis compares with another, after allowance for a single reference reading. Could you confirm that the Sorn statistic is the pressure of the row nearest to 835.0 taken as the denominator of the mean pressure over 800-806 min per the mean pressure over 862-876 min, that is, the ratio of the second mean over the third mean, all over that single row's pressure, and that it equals 0.0045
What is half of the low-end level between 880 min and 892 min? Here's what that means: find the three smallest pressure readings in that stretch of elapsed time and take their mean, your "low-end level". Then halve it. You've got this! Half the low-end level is 89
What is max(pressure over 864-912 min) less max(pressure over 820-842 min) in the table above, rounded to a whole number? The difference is 45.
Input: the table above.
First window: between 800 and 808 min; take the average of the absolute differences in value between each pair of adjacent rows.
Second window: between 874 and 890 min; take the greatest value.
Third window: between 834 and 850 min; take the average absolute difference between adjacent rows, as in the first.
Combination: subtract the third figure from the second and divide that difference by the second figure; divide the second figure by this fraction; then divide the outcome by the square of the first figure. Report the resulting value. 10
